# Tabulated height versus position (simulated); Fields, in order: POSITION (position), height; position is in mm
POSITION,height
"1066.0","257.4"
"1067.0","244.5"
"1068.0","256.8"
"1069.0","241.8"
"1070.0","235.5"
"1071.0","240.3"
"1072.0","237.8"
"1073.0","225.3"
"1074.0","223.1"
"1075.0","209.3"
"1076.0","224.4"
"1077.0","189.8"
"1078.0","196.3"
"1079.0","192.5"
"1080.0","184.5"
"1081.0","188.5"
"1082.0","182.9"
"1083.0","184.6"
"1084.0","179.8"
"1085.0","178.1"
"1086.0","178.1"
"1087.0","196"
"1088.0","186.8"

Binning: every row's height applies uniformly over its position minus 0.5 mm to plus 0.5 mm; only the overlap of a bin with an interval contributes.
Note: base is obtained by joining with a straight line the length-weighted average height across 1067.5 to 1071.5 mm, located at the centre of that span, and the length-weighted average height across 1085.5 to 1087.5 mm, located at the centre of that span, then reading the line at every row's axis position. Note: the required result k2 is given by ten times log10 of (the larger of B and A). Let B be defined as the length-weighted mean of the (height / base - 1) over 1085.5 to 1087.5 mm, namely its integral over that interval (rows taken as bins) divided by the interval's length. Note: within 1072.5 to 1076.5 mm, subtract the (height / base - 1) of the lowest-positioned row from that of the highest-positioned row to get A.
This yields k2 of -14.0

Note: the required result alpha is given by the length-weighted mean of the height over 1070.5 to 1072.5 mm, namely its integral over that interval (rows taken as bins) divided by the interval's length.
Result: 239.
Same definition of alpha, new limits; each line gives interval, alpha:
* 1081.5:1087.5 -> 183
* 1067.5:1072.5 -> 242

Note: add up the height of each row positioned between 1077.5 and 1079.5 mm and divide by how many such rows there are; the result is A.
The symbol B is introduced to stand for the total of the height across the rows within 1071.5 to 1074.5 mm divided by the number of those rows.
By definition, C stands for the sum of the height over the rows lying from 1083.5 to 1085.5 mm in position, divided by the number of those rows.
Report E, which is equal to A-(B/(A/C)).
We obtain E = -16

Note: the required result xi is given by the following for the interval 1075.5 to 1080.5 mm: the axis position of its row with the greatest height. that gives 1076.0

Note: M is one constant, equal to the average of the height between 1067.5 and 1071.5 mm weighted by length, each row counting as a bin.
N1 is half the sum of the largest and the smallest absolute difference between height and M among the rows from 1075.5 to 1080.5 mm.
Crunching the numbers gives 39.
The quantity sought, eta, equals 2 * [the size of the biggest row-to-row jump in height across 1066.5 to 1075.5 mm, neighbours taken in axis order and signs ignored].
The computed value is 30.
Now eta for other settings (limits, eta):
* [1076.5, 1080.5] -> 16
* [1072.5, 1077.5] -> 69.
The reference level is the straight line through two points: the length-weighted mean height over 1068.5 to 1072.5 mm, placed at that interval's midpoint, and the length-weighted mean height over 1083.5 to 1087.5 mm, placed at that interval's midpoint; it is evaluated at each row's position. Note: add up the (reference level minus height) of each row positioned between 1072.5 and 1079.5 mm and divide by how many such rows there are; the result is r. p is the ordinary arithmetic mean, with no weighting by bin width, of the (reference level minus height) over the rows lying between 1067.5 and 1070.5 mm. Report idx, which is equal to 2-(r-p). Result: -8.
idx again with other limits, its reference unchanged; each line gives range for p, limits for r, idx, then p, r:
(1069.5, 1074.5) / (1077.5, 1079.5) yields -12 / 1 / 14.7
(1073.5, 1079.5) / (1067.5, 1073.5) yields 13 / 11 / -0.7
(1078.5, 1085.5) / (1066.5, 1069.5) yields 13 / 12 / 0.5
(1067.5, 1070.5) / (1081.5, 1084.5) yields -8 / 0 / 9.9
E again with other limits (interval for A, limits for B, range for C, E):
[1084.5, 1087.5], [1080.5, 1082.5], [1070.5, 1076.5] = -45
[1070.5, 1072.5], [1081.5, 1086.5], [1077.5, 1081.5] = 95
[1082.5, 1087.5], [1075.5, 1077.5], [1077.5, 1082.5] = -30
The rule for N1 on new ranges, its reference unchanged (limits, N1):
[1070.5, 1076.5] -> 19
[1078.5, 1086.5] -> 58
